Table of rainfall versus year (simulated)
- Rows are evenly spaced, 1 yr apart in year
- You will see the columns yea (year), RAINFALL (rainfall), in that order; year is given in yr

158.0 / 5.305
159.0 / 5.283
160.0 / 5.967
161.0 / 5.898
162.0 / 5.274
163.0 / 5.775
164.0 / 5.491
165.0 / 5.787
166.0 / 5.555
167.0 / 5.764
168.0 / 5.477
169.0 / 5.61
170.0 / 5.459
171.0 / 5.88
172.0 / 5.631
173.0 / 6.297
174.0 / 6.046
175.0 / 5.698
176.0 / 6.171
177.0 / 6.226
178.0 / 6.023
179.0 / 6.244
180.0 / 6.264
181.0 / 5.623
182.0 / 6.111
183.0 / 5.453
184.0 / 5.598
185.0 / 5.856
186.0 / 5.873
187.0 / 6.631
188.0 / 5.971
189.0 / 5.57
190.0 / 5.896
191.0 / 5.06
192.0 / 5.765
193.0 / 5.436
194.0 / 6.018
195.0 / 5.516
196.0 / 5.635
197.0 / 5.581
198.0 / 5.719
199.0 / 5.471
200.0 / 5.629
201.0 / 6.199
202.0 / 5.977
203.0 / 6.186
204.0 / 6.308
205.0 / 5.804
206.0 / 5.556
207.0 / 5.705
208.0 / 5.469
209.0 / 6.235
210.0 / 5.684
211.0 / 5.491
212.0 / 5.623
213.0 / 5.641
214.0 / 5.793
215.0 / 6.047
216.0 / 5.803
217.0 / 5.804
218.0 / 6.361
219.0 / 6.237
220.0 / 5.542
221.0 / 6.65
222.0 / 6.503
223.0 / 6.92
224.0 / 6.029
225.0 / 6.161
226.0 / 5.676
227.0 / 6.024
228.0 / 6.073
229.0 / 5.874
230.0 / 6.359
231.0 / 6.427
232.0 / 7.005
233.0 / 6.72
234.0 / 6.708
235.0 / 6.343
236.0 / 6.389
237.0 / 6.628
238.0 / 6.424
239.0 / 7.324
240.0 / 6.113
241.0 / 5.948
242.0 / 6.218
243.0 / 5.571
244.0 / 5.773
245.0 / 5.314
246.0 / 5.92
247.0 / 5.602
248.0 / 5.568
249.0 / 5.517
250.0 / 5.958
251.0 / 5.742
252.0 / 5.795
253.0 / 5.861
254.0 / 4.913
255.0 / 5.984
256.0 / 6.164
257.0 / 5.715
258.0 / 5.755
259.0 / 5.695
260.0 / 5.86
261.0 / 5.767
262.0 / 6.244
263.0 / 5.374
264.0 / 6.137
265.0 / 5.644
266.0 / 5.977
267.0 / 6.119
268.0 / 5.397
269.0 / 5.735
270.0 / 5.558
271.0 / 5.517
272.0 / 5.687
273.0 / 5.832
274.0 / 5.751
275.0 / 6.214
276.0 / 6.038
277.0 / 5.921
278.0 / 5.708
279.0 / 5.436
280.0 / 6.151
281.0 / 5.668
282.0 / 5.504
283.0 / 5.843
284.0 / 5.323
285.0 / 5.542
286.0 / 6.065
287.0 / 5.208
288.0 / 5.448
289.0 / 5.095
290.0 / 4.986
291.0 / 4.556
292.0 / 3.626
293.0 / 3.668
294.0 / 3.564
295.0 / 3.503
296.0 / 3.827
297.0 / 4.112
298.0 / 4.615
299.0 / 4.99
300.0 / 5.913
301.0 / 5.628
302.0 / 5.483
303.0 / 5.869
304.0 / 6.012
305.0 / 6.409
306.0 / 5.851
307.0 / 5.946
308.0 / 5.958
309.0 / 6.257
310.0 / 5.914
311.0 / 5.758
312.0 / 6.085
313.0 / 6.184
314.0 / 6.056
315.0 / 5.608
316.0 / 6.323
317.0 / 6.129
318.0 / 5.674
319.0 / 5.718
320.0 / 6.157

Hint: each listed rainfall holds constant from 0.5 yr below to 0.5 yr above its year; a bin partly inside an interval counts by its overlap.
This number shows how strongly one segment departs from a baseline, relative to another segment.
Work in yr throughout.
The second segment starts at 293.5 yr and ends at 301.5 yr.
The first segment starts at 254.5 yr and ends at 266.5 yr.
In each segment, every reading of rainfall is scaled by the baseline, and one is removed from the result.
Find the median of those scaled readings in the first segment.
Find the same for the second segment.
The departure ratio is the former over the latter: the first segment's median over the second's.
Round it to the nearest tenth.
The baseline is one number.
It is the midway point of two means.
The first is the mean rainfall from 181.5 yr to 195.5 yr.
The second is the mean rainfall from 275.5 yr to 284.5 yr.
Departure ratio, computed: 0.0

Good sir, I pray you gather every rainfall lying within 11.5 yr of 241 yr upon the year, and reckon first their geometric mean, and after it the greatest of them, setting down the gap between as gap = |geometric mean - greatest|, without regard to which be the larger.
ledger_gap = 1.2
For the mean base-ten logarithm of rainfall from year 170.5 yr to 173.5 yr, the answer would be 0.773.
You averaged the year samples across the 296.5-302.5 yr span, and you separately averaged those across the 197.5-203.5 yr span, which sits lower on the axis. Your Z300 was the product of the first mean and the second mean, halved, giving 15.0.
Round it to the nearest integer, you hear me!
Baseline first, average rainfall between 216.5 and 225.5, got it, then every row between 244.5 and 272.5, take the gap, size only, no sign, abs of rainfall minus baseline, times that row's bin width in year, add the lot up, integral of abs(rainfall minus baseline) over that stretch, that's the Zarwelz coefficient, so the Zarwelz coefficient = 14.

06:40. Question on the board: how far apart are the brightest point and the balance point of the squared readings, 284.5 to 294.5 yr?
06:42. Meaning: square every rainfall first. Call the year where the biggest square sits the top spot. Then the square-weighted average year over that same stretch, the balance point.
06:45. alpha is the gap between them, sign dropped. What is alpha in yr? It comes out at 2.6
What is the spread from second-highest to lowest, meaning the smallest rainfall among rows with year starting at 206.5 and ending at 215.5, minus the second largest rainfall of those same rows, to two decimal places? -0.58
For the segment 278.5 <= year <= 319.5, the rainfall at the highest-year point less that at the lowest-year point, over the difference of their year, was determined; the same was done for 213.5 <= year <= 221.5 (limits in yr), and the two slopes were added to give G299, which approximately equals 0.13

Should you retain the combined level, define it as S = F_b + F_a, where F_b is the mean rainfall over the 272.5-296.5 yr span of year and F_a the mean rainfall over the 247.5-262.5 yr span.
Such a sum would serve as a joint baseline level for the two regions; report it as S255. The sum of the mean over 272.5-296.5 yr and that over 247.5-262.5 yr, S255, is 11.0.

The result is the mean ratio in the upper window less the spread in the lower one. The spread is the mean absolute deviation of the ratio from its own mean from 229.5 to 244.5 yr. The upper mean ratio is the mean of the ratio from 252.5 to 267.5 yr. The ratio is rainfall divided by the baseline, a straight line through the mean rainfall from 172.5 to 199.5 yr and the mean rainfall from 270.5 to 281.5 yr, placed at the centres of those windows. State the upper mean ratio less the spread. 0.94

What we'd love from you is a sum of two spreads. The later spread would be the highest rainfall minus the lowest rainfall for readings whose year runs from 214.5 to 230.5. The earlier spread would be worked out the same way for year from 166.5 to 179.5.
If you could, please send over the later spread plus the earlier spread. 2.2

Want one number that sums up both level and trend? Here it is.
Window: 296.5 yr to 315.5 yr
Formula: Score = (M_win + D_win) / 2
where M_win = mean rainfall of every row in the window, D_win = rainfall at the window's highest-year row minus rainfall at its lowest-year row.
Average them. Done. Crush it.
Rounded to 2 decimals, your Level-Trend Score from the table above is 3.61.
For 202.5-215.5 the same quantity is 2.84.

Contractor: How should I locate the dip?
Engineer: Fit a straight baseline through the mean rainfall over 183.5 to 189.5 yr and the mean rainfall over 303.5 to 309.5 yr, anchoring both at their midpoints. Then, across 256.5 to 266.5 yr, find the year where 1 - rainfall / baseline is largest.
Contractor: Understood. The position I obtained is 263.0 yr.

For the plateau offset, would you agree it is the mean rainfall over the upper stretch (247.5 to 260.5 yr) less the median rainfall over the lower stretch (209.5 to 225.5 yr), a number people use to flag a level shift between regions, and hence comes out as -0.2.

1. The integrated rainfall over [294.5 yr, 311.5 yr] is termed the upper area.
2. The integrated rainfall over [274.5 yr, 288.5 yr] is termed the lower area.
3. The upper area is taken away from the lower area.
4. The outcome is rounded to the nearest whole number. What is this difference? -12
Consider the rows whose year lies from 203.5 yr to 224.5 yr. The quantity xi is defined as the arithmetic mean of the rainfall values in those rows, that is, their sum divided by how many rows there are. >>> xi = 5.96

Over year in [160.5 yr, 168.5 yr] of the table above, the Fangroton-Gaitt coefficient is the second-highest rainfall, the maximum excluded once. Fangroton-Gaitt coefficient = 5.787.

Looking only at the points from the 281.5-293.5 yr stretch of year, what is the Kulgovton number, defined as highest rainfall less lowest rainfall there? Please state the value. 2.4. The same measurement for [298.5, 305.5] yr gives 1.4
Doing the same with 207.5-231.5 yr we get 1.5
